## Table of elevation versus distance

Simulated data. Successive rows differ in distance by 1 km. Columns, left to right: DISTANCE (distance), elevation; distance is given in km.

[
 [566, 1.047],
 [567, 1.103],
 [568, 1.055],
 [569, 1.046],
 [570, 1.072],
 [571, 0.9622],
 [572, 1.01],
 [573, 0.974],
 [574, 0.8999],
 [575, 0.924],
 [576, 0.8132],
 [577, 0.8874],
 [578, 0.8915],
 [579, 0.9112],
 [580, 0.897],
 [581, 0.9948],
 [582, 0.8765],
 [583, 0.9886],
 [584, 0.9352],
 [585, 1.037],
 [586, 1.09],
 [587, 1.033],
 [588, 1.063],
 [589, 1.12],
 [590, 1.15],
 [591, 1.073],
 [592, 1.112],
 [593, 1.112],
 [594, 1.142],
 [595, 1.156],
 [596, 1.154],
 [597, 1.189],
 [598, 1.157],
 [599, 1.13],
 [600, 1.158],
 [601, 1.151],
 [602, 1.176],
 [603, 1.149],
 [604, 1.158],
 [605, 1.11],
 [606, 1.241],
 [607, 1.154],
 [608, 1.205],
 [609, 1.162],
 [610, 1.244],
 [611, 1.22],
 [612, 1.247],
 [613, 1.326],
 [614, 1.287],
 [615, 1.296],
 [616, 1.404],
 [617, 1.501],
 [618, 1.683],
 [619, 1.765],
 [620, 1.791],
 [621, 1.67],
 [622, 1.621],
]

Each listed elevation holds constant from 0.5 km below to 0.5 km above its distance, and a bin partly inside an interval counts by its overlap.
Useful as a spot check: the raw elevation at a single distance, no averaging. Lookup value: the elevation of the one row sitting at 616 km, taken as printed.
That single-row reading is 1.404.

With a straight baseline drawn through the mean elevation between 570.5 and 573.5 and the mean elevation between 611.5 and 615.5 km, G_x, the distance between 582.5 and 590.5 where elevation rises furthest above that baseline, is 590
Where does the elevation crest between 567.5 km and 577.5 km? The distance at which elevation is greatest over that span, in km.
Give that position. 570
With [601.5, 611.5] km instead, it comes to 610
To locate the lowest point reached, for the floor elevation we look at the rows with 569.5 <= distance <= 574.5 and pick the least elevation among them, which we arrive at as 0.8999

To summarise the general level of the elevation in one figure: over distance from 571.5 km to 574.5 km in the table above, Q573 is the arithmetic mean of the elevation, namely 0.96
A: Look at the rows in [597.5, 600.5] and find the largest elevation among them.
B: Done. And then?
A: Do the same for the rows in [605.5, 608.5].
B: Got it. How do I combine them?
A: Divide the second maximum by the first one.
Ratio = 1.07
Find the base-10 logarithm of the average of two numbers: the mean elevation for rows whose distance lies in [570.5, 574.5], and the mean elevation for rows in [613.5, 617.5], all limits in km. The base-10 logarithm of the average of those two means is 0.07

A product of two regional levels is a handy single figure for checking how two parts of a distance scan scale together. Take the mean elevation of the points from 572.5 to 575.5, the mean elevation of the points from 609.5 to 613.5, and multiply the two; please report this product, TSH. 1.17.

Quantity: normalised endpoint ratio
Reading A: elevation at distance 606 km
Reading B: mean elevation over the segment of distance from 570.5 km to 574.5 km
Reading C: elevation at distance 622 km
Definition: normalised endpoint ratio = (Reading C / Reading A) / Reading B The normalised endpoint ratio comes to 1.36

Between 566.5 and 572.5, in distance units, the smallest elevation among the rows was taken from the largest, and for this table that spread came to 0.14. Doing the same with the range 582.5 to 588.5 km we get 0.15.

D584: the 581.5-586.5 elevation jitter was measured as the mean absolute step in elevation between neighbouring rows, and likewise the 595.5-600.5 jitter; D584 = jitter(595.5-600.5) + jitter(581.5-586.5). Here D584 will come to 0.11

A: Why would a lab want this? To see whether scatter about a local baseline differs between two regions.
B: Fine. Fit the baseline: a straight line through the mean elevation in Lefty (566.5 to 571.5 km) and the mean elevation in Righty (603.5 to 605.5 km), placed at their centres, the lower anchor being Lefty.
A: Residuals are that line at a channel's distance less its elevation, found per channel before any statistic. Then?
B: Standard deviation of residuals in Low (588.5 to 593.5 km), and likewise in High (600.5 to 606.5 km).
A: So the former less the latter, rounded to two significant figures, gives -0.013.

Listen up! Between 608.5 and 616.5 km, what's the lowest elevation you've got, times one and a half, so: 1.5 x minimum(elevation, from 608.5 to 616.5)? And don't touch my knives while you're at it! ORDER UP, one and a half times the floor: 1.74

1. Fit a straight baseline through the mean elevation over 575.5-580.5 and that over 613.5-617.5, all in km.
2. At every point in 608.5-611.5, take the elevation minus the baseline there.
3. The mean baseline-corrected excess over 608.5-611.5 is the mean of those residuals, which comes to -0.09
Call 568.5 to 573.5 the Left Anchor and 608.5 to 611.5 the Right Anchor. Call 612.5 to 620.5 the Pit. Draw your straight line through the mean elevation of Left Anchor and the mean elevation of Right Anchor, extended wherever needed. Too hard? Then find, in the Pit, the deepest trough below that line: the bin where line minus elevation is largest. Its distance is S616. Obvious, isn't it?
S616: 614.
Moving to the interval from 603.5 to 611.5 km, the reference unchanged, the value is 605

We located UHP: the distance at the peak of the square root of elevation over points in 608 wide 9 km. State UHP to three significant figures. 612 km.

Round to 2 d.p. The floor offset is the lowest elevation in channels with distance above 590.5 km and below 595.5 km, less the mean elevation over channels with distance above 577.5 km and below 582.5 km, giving 0.16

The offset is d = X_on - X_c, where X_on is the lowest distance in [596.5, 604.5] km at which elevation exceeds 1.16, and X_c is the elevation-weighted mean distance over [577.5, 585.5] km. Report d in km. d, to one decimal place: 15.4 km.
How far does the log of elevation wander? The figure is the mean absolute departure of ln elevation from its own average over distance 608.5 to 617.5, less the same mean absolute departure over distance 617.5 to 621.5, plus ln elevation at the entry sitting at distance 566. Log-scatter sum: 0.07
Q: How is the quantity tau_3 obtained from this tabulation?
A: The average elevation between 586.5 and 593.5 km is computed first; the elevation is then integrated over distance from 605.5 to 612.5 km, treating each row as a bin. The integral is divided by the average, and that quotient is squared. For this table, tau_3 60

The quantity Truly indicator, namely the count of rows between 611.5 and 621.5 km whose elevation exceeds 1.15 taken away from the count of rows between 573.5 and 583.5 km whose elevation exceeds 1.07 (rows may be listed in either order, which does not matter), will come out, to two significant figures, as -10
